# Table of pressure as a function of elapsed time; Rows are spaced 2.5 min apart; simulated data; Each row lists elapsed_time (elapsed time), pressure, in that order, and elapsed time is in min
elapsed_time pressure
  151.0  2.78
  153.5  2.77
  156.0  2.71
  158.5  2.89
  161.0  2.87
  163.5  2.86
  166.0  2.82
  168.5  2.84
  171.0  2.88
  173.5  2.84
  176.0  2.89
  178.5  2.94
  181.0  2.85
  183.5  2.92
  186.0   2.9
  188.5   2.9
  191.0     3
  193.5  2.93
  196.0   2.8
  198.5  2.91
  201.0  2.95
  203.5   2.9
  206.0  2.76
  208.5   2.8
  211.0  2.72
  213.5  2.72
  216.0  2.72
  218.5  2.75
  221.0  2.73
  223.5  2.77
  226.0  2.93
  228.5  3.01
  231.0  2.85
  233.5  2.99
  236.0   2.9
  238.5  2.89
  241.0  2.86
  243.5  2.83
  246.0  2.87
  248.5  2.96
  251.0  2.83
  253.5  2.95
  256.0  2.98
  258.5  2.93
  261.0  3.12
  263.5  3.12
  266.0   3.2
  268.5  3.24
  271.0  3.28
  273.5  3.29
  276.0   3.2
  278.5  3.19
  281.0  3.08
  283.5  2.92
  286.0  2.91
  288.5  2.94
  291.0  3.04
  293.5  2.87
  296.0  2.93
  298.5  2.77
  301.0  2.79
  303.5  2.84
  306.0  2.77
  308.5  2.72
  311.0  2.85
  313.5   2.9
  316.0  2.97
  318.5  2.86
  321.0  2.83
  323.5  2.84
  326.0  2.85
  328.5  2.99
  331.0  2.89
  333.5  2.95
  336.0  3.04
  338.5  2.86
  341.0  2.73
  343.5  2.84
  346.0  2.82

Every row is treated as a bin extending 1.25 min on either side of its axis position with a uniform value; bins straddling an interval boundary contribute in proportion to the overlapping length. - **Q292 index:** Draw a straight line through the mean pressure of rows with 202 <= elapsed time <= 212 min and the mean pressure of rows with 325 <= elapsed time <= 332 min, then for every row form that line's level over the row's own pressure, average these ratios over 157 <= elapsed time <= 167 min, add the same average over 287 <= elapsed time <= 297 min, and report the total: 1.94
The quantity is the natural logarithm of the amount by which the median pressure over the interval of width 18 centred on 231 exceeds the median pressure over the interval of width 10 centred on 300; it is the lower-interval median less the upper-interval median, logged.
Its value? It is -2.5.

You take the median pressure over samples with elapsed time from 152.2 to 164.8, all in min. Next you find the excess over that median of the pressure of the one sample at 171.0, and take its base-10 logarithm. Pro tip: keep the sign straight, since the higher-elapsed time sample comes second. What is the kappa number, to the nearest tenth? -1.7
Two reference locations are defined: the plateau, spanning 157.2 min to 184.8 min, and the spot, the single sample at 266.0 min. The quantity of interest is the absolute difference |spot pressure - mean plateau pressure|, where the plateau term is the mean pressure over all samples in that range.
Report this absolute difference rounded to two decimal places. 0.33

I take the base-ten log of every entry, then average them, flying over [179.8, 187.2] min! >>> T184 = 0.461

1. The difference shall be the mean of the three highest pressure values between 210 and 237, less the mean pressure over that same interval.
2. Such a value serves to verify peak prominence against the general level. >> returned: 0.15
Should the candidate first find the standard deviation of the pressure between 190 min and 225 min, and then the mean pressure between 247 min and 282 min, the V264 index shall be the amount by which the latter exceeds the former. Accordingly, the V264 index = 3.00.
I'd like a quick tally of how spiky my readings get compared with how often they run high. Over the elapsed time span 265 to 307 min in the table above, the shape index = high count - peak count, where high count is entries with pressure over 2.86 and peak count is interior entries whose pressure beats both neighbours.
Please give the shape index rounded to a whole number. 9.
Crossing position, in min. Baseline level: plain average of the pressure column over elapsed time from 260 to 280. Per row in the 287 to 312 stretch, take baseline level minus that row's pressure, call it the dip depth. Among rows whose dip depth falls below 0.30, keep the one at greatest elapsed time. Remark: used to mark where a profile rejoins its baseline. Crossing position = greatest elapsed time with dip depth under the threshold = 296.0 min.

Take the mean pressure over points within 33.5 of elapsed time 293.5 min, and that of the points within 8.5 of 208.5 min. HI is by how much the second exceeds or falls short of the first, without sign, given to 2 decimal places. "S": 0.18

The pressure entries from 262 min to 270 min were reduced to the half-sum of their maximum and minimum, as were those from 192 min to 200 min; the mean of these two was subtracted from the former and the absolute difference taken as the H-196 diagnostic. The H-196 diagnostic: 0.16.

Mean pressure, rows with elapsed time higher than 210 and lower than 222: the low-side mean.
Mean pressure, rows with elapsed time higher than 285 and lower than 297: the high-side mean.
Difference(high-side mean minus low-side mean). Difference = 0.21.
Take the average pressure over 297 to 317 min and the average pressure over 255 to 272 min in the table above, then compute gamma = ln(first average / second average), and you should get -0.10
